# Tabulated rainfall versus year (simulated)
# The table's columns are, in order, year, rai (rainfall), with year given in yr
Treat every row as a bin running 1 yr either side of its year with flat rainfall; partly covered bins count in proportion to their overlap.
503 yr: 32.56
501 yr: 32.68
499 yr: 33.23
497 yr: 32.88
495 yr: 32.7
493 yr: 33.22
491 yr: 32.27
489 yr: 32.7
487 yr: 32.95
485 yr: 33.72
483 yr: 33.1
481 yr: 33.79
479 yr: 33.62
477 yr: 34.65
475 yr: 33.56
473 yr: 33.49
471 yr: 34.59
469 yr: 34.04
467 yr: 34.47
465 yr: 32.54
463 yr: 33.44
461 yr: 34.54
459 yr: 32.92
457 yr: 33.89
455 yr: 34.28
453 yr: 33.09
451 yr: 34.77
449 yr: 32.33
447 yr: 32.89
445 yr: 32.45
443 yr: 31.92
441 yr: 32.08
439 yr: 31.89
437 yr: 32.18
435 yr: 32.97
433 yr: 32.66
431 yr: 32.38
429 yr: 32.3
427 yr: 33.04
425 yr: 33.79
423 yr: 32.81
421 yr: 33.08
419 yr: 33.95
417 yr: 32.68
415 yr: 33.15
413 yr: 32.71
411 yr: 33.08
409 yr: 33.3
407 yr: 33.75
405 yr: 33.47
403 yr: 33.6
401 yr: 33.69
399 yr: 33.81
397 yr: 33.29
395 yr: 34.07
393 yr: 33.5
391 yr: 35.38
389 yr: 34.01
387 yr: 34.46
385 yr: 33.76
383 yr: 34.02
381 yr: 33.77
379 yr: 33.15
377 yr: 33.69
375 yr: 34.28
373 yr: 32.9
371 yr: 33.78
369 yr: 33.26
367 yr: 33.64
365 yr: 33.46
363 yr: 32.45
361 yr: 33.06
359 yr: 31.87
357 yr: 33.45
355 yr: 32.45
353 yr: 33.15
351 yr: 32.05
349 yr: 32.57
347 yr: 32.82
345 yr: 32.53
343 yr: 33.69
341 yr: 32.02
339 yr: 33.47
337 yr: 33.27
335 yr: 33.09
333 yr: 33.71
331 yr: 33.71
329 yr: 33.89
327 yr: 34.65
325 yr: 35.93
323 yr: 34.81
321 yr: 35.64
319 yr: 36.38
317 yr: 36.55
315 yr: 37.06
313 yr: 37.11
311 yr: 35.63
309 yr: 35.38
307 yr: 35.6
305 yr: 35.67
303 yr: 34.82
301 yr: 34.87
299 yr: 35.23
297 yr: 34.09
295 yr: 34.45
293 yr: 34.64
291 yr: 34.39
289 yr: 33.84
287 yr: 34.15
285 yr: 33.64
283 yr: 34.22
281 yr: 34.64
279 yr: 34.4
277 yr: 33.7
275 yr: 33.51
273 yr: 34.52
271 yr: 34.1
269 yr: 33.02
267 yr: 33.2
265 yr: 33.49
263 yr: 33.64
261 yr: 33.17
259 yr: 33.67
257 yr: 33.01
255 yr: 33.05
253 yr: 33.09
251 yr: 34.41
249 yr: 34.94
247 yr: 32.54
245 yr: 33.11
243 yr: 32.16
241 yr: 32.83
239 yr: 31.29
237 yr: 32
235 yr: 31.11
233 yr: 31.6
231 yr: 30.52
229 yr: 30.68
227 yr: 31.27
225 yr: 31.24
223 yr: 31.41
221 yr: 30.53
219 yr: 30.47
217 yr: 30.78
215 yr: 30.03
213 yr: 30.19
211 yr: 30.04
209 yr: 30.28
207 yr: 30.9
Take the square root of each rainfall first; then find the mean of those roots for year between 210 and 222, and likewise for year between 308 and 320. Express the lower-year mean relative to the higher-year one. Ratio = 0.91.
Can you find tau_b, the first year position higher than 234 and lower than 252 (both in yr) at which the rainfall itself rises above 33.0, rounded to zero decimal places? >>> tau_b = 245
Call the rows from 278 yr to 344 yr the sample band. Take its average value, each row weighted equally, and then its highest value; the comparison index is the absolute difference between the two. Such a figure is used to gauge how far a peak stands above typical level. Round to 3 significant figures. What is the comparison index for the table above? 2.42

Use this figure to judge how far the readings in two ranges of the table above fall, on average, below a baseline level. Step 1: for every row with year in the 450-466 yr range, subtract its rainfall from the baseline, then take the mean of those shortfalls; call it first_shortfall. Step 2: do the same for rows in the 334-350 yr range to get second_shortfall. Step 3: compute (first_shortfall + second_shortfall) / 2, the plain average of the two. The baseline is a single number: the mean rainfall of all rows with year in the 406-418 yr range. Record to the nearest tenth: -0.2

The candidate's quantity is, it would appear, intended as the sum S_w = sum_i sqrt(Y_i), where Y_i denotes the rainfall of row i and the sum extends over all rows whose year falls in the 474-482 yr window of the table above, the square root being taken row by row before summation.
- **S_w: 23.3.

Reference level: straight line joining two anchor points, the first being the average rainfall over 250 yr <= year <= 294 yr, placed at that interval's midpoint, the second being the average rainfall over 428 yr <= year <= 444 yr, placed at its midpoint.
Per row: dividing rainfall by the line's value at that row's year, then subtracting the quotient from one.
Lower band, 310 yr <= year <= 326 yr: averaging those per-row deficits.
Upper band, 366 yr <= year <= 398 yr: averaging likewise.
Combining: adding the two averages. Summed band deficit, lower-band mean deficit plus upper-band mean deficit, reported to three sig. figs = -0.114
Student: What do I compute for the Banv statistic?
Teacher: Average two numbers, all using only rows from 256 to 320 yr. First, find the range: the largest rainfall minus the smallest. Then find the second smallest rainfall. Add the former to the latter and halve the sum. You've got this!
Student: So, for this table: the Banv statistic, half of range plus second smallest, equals 18.6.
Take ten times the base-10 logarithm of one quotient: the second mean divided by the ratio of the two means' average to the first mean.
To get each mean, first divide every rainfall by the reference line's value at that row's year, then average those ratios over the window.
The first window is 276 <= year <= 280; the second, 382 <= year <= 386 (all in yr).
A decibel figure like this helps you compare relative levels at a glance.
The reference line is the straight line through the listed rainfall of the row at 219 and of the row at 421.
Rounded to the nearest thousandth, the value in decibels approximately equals 0.270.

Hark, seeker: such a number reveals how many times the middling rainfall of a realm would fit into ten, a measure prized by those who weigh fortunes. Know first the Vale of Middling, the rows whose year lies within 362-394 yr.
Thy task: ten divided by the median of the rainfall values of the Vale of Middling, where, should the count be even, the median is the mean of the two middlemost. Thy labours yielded 0.2965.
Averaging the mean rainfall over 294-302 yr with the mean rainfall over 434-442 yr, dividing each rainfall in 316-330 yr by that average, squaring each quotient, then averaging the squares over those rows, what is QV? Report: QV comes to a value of 1.12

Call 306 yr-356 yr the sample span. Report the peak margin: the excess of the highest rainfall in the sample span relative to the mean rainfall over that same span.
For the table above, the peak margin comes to 2.8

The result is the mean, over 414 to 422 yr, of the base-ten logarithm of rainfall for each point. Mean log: 1.52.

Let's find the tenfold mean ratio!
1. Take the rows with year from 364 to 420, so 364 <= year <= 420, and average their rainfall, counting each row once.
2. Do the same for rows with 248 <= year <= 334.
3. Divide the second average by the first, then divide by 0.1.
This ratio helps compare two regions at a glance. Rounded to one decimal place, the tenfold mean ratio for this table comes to 10.3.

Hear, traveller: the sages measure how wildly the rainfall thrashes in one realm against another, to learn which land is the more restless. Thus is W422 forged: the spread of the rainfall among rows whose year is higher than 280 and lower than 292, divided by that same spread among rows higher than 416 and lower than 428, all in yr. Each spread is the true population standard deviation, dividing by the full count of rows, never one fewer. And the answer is 0.69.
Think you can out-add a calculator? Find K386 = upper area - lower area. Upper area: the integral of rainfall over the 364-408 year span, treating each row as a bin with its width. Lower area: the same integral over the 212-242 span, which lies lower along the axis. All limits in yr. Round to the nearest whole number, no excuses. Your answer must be 554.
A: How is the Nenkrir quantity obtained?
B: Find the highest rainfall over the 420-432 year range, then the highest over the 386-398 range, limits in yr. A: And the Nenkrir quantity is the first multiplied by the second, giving 1195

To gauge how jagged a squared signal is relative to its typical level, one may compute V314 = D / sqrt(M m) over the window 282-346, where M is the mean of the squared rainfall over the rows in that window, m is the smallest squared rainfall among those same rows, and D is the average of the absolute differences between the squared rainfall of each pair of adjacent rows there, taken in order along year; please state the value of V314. 0.036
